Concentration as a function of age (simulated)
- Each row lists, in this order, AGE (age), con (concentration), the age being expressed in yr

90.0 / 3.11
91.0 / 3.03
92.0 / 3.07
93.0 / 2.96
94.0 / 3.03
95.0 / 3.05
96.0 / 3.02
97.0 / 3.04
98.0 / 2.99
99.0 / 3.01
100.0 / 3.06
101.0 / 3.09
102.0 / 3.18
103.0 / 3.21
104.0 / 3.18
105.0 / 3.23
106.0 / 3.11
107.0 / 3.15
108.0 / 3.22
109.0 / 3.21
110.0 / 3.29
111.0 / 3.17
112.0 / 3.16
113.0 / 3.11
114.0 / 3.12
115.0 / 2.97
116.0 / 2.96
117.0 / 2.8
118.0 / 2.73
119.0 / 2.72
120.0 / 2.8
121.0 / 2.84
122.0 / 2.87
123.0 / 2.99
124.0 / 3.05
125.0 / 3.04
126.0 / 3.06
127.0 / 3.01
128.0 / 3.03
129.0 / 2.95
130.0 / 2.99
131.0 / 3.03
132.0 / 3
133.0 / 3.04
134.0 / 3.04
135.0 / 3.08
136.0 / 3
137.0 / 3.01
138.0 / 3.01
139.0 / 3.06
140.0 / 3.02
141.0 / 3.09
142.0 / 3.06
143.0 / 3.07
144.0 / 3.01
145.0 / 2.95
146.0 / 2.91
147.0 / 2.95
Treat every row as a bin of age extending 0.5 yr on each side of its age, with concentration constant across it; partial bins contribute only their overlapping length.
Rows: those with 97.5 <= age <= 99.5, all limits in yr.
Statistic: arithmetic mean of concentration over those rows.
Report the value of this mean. 3.00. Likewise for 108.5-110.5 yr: 3.25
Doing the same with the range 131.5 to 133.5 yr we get 3.02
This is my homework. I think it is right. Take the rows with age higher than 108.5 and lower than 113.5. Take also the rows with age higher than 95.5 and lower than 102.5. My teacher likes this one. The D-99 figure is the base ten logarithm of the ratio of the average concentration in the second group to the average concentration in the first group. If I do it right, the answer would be -0.018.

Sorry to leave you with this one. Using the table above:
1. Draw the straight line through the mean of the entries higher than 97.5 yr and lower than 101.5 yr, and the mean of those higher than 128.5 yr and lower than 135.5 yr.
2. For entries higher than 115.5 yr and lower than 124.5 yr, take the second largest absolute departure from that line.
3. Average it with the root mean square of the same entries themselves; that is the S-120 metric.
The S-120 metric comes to 1.58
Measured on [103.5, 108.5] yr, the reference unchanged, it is 1.68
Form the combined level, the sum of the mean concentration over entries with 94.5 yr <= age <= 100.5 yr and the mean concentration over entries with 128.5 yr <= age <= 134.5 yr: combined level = 6.04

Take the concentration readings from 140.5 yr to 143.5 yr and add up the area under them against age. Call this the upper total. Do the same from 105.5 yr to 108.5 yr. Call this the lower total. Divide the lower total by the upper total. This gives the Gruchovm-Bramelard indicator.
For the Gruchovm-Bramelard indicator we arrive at 1.028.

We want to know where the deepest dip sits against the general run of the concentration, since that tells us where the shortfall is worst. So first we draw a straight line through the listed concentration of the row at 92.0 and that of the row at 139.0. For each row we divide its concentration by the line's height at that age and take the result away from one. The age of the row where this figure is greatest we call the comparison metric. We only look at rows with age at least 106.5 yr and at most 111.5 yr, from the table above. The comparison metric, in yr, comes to 107.0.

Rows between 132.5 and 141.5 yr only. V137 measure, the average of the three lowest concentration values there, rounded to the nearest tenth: 3.0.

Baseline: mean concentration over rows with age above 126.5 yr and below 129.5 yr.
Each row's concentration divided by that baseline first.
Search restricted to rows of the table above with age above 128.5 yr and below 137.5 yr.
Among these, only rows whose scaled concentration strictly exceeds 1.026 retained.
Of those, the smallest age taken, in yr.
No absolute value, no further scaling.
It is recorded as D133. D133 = 135.0 yr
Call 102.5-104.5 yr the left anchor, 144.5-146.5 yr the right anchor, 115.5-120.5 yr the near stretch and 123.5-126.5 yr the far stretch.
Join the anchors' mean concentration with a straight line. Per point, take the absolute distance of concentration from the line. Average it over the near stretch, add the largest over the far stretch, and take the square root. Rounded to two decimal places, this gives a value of 0.57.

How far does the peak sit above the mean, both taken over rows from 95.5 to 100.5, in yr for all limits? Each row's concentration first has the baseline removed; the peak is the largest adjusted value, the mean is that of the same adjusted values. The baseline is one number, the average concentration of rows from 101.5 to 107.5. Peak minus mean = 0.036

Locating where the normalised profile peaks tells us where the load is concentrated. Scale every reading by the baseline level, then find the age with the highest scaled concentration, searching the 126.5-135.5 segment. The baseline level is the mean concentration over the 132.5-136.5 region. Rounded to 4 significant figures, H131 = 135.0 yr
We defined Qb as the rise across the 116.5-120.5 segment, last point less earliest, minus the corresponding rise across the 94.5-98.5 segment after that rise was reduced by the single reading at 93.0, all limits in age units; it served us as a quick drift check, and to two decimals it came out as 3.02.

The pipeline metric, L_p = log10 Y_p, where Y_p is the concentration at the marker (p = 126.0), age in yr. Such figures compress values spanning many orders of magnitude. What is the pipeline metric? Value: 0.486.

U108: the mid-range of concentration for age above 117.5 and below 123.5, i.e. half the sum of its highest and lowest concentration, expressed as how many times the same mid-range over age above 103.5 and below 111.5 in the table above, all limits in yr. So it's 0.89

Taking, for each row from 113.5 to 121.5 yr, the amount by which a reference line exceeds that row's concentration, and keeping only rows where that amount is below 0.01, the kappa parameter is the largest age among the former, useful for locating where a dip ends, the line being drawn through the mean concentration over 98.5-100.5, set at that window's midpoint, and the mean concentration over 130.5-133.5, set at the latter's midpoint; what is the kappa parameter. 114.0 yr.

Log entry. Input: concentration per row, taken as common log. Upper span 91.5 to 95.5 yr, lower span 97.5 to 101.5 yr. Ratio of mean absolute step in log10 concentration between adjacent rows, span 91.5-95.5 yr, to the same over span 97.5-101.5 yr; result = 2.02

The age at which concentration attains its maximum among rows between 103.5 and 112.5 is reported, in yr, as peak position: 110.0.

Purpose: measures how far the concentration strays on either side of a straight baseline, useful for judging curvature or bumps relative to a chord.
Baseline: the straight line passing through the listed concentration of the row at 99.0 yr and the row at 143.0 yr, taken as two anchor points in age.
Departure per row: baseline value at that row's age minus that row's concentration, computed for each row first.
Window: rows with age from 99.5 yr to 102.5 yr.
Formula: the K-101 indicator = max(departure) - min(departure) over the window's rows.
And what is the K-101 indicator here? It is 0.12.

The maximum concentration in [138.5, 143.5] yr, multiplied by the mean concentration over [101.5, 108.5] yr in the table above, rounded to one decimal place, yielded 9.8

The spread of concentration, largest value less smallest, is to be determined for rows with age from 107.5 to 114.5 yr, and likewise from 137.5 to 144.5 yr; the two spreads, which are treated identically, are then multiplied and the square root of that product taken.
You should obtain 0.12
